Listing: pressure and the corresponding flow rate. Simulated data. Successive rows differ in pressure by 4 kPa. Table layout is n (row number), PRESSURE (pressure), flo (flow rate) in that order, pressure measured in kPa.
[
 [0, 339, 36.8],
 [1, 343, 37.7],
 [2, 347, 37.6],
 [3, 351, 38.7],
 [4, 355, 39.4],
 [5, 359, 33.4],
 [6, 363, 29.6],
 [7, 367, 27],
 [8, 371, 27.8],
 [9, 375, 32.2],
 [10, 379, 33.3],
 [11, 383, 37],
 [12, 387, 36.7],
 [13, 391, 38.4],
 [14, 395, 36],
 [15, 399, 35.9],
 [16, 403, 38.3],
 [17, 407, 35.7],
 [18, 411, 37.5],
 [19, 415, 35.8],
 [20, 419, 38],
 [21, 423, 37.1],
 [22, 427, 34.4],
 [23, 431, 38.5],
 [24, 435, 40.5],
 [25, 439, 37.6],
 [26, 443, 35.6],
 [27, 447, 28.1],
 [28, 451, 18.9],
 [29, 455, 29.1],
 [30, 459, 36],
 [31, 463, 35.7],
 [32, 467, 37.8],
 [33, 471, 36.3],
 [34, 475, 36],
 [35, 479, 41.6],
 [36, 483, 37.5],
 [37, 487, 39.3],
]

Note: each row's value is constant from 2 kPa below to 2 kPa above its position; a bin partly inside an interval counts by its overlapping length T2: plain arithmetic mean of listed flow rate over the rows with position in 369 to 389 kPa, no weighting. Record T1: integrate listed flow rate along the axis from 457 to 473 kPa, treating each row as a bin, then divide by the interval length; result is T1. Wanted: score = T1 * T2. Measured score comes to 1217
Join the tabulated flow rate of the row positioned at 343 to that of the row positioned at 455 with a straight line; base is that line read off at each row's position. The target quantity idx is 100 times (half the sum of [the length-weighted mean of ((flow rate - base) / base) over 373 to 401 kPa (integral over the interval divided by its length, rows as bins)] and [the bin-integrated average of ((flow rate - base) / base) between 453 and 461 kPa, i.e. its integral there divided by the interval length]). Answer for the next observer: 8.2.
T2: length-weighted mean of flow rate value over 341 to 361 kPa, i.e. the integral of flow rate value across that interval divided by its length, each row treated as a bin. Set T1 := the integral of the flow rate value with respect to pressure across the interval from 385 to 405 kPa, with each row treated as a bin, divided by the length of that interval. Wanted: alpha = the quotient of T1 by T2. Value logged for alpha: 0.99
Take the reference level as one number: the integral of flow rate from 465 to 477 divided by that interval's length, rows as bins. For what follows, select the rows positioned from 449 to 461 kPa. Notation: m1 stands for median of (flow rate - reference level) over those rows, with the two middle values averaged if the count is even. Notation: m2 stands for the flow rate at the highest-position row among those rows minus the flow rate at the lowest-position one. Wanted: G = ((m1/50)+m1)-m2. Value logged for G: -25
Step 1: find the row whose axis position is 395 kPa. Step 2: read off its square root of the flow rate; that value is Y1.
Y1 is 6.00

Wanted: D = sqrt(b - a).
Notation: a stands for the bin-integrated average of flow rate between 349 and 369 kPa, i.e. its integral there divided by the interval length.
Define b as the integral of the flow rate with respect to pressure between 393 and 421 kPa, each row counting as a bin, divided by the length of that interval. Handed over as 1.77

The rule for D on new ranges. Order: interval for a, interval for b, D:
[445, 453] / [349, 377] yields 3.01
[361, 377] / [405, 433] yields 2.75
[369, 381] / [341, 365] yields 2.23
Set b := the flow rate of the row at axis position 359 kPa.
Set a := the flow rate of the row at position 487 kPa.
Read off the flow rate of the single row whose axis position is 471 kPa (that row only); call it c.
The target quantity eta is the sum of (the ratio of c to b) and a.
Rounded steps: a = 39.3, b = 33.4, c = 36.3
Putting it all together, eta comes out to 40.4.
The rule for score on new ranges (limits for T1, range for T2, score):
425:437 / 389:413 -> 1397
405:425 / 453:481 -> 1328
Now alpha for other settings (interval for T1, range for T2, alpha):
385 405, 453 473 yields 1.06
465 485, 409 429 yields 1.04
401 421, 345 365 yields 1.04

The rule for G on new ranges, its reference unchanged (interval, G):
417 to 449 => 11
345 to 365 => 9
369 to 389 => -12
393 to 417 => -1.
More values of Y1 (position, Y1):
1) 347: 6.13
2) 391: 6.20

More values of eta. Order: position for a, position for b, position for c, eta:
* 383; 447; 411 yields 38.3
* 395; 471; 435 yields 37.1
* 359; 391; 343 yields 34.4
